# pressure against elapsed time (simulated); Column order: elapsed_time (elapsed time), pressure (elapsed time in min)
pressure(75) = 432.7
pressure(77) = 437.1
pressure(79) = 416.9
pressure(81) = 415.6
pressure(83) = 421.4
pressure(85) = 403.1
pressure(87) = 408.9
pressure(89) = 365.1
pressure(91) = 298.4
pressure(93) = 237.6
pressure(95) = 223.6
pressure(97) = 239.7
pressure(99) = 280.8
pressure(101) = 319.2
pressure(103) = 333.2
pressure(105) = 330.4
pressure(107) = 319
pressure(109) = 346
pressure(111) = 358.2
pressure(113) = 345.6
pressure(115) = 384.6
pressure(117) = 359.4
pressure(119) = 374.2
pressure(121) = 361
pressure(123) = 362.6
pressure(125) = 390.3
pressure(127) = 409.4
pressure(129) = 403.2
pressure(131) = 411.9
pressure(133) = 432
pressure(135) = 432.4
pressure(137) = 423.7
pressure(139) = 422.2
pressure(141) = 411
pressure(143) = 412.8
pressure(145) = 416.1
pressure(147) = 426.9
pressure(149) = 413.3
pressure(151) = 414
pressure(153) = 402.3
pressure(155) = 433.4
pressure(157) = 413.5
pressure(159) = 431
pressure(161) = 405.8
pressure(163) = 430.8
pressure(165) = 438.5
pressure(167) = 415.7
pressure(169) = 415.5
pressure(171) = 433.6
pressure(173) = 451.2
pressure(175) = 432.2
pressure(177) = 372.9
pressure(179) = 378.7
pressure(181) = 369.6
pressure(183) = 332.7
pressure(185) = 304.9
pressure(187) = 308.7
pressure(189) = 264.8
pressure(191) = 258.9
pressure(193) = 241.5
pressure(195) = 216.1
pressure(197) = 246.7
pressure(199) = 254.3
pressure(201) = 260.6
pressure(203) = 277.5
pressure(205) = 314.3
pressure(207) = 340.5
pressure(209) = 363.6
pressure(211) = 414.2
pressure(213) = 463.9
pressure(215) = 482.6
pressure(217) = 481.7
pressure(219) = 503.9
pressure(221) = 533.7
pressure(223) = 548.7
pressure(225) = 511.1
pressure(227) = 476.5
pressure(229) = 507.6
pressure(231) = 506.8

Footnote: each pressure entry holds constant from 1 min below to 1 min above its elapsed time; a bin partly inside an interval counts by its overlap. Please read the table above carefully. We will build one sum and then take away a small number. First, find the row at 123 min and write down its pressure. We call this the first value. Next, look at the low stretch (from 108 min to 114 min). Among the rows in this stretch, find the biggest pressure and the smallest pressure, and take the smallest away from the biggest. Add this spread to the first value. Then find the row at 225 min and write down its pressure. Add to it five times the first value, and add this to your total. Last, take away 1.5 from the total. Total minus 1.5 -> 2698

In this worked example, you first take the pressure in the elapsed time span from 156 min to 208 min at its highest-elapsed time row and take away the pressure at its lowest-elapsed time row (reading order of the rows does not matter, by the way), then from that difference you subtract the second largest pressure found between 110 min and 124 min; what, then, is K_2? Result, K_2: -447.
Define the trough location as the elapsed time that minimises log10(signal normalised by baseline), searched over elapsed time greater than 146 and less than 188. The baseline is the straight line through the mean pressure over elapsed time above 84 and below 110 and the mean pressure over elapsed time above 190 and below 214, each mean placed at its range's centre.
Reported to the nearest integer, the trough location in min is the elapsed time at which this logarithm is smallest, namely 185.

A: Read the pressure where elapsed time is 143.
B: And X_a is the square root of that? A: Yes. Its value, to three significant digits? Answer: 20.3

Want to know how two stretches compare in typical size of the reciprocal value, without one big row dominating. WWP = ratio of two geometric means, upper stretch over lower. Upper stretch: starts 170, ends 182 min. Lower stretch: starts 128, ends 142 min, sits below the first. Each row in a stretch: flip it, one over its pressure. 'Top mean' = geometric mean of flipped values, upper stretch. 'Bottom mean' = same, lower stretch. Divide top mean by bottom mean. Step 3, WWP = 1.0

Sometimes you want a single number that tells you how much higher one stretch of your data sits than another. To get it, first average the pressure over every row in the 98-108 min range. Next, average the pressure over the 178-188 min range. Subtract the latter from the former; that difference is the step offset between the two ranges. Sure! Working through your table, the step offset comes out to -22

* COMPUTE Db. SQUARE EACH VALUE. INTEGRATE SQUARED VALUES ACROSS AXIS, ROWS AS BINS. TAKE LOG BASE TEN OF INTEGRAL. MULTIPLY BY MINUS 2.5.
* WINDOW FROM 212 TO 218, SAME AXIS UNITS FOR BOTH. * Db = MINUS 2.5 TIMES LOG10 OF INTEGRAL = -15.3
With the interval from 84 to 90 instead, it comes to -14.9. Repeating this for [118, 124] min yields -14.8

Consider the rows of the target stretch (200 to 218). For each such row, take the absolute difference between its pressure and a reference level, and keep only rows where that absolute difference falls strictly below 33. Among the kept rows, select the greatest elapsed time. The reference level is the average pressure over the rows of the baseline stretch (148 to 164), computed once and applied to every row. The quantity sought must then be 211 min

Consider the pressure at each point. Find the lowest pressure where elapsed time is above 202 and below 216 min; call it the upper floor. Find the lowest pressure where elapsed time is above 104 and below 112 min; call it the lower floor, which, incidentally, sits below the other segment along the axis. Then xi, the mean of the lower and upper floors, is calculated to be 298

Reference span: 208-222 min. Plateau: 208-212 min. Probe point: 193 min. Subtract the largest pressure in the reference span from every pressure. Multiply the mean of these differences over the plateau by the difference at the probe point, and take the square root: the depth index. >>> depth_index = 206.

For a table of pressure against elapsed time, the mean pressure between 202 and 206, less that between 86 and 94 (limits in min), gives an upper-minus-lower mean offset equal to -32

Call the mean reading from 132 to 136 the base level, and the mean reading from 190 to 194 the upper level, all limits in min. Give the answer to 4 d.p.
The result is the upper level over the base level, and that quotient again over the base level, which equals 0.0013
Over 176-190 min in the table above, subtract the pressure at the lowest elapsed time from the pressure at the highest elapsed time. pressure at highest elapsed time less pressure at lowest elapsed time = -108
